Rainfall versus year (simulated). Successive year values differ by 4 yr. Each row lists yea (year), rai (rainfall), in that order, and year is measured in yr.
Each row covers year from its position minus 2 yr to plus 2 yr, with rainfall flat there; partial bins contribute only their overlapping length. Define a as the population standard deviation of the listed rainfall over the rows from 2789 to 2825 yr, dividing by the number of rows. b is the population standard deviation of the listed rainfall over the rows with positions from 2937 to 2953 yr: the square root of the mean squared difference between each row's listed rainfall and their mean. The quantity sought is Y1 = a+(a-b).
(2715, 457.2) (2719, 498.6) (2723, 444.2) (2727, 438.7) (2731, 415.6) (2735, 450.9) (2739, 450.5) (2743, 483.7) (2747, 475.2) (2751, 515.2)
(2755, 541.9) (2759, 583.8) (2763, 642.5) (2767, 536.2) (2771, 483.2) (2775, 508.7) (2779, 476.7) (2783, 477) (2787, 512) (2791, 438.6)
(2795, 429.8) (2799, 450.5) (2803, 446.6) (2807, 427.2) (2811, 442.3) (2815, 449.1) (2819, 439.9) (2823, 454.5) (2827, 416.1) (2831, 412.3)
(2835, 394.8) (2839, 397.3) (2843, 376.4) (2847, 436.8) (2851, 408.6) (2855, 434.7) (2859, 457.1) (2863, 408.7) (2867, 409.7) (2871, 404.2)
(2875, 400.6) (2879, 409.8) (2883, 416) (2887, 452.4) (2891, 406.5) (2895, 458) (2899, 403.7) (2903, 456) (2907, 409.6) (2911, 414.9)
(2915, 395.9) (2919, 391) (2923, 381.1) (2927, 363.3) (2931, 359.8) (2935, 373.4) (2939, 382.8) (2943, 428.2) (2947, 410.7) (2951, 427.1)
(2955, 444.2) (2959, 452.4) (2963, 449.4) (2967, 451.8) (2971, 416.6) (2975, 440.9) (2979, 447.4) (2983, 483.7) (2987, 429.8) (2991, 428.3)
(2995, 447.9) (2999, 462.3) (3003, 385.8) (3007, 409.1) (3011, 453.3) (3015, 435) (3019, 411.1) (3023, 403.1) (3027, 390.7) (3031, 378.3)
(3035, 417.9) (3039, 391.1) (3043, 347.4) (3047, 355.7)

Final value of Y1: -1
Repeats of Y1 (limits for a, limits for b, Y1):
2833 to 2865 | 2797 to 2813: 41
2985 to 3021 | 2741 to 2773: -8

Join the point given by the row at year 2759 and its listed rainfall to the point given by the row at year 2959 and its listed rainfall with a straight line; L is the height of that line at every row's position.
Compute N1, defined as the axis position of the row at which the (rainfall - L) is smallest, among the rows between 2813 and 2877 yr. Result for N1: 2843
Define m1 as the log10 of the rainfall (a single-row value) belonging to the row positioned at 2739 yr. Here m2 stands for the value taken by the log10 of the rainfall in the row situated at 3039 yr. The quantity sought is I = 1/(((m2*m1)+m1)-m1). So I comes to 0.145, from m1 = 2.65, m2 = 2.59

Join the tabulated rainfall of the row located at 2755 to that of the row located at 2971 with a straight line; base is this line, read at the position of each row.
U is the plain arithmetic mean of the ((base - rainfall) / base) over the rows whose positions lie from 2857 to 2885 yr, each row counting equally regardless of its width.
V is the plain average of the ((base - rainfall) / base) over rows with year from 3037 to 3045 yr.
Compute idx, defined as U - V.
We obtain 0.11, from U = 0.13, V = 0.02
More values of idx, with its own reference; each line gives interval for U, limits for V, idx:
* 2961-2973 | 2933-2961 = -0.08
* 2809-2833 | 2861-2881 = -0.01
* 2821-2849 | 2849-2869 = 0.05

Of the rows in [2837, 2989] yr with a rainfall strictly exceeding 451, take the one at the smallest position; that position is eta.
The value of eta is 2859 yr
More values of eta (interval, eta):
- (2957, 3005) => 2959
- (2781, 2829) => 2783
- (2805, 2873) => 2823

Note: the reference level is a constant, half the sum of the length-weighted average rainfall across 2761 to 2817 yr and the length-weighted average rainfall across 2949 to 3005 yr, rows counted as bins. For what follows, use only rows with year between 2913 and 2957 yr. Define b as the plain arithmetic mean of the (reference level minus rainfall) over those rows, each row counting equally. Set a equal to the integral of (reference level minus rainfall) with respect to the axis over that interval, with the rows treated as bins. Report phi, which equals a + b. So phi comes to 2887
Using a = 2823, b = 64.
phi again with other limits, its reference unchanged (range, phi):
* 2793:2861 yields 2236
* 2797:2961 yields 7113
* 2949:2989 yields 654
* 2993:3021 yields 901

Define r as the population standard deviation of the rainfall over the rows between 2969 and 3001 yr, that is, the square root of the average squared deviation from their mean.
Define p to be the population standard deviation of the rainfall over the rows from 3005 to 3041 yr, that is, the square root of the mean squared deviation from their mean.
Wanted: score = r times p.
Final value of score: 436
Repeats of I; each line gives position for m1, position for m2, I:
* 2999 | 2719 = 0.139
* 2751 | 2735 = 0.139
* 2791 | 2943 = 0.144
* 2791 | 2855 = 0.143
